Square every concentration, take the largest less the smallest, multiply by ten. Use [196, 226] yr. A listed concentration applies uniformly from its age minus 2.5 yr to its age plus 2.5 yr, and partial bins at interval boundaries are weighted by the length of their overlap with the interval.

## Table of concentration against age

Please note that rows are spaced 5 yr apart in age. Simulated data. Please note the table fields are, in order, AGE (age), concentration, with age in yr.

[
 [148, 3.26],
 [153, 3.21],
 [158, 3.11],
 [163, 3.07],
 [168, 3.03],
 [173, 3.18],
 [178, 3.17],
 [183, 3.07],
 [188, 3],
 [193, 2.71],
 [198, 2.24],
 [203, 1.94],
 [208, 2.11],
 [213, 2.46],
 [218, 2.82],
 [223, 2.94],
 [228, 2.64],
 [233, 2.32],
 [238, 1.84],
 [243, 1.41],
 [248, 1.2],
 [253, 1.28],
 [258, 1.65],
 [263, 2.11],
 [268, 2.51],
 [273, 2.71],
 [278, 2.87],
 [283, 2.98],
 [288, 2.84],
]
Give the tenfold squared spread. 49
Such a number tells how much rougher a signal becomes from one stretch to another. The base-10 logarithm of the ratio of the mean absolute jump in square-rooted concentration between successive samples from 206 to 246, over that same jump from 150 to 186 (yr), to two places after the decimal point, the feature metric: 0.73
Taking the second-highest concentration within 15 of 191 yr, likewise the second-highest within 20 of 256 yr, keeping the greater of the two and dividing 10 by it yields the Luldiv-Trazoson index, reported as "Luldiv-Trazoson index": 3.26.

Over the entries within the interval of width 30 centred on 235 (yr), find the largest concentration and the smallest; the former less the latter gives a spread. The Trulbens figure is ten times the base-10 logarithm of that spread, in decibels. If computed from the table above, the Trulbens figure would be 2.4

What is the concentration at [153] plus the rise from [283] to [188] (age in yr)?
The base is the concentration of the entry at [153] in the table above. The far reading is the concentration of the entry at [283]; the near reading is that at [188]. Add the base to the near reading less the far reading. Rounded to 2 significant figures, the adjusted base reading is 3.2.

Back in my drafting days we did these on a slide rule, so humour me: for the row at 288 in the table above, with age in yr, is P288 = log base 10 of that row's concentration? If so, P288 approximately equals 0.45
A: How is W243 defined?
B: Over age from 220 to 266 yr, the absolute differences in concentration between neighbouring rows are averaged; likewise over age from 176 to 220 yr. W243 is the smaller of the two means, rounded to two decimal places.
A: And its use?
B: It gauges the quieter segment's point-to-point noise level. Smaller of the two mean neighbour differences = 0.26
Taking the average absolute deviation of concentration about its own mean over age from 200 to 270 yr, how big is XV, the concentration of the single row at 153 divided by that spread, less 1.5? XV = 5.5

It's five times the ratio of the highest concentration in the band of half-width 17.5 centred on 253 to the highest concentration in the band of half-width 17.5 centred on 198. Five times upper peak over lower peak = 4.09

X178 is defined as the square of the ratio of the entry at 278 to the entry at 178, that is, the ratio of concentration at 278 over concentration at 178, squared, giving 0.82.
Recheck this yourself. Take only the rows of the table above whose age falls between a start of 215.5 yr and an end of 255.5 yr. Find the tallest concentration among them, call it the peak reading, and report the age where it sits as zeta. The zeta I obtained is 223 yr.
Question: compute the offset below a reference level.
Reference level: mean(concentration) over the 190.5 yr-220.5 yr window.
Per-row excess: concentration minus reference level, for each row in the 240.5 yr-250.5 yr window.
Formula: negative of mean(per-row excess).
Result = 1.1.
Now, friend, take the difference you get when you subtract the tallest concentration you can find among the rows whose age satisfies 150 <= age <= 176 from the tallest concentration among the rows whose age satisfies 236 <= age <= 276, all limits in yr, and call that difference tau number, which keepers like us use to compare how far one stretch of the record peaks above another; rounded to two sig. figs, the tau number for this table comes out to -0.50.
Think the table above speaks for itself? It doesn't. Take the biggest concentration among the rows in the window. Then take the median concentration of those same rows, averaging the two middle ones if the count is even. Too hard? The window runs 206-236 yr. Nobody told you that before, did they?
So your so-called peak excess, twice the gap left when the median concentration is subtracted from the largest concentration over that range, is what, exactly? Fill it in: 0.8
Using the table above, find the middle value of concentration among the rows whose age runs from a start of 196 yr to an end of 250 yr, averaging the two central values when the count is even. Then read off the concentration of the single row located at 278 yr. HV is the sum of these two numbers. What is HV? 5.1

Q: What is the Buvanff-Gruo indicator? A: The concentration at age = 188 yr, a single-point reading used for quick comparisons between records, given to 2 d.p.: 3.00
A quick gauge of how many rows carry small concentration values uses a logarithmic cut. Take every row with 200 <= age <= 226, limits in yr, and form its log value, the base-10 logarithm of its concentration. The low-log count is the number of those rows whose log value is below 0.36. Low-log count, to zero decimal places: 2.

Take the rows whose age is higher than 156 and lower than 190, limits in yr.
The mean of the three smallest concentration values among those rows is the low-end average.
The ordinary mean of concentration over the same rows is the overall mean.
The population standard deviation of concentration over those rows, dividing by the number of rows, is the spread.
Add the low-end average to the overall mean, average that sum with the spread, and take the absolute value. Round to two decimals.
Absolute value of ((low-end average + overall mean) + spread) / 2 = 3.09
